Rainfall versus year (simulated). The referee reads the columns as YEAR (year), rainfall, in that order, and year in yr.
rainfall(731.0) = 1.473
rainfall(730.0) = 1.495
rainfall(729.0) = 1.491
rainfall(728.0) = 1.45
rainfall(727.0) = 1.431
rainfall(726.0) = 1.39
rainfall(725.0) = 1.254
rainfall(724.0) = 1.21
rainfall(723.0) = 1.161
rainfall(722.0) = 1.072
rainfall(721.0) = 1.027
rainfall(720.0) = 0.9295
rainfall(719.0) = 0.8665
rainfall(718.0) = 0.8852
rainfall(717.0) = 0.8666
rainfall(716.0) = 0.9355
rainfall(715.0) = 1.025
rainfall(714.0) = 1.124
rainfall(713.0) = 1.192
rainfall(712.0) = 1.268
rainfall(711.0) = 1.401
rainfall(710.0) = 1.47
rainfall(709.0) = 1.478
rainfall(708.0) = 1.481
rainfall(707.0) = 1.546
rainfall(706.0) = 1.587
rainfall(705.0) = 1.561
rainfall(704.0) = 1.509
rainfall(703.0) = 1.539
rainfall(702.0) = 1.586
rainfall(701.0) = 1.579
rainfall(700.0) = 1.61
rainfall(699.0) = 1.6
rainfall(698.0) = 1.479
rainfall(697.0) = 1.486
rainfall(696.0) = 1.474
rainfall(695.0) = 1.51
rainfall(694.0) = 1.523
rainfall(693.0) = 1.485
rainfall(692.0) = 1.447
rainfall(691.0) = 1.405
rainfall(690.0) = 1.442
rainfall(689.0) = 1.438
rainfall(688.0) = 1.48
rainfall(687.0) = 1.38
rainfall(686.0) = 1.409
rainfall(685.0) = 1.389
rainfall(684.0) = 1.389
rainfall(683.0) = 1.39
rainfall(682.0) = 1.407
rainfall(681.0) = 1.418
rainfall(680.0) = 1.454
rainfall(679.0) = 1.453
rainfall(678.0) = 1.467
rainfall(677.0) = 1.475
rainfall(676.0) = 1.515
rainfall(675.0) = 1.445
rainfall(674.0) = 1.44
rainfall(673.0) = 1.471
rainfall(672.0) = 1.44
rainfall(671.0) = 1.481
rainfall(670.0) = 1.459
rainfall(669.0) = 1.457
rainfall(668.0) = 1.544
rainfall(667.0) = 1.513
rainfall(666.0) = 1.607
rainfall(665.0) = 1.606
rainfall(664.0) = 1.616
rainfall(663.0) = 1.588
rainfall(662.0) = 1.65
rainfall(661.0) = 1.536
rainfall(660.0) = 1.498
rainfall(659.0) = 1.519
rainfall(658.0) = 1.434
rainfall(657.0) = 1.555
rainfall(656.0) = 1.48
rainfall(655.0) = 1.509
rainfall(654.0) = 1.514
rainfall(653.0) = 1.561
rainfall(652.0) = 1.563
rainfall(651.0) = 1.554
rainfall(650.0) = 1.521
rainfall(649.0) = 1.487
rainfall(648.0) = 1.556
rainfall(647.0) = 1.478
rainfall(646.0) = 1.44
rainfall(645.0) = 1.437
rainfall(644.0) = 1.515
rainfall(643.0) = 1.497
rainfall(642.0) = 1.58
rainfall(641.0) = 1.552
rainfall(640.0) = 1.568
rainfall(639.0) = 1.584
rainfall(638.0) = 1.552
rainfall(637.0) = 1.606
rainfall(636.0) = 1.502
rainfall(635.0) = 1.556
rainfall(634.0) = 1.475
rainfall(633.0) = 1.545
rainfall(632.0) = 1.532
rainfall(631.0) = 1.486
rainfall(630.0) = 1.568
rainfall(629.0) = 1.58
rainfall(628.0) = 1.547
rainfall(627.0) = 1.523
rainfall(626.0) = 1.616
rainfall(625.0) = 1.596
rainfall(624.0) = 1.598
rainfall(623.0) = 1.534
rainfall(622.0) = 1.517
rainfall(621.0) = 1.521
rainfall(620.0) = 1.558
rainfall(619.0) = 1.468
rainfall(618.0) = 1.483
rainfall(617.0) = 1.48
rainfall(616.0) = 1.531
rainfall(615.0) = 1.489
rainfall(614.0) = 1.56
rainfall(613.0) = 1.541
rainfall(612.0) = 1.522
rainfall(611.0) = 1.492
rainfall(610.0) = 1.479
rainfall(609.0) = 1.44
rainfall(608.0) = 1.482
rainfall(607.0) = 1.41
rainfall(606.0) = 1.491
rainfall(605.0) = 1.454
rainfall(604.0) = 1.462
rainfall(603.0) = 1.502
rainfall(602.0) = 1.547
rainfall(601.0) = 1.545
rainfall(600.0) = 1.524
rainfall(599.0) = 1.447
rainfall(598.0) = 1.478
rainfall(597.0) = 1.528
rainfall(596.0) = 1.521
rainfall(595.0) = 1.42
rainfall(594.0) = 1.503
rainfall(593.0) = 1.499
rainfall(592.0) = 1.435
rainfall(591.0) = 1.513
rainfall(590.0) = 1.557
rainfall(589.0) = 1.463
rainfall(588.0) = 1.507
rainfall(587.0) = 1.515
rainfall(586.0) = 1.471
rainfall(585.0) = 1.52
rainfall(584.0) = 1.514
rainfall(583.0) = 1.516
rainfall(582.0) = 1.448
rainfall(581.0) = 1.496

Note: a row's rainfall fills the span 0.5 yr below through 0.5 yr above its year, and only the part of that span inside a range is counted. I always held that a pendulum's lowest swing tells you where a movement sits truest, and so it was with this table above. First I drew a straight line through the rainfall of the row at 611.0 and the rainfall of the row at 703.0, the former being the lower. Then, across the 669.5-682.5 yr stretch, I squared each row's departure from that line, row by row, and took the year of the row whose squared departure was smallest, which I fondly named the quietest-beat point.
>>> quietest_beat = 676.0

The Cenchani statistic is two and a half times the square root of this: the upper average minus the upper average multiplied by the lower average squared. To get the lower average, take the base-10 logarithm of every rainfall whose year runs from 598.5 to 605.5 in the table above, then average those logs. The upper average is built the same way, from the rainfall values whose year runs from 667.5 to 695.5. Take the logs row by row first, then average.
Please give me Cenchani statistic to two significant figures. 0.99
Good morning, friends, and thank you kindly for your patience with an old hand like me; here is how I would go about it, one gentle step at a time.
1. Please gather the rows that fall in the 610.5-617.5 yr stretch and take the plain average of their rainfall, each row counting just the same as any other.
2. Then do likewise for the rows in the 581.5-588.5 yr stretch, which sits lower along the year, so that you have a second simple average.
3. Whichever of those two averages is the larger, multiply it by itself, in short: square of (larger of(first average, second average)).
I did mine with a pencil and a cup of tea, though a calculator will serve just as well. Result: 2.300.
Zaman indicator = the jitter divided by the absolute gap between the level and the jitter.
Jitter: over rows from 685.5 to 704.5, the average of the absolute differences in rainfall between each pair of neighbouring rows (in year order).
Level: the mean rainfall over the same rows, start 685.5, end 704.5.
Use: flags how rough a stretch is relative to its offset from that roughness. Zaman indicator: 0.025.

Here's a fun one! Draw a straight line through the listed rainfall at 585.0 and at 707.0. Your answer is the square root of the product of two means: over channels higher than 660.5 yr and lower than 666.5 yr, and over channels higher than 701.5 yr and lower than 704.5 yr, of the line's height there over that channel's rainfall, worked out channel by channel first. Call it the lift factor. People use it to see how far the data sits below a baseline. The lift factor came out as 0.980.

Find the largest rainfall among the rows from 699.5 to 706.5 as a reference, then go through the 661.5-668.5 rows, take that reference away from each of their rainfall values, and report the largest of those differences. 0.04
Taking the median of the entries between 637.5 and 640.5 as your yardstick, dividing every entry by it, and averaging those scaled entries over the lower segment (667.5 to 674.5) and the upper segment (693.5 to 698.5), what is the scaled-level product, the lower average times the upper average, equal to 0.89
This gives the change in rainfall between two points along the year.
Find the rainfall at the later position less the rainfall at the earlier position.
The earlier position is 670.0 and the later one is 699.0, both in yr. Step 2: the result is 0.14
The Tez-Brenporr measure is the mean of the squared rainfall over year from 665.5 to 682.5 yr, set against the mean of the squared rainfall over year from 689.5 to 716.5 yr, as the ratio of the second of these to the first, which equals 0.96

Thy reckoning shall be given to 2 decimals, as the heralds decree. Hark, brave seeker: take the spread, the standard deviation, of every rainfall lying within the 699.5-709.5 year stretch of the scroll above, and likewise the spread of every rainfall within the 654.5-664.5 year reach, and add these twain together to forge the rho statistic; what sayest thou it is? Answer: 0.11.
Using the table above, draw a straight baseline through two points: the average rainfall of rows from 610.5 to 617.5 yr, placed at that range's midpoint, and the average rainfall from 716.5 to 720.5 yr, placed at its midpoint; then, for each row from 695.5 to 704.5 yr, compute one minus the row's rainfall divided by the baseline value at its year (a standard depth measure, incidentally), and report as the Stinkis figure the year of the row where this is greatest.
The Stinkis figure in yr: 696.0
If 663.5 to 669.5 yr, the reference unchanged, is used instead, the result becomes 669.0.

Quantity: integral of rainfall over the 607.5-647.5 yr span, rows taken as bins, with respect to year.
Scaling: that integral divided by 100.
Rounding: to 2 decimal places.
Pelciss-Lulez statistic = 0.61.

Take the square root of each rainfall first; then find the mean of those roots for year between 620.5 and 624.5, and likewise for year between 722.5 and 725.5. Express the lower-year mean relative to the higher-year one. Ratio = 1.13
